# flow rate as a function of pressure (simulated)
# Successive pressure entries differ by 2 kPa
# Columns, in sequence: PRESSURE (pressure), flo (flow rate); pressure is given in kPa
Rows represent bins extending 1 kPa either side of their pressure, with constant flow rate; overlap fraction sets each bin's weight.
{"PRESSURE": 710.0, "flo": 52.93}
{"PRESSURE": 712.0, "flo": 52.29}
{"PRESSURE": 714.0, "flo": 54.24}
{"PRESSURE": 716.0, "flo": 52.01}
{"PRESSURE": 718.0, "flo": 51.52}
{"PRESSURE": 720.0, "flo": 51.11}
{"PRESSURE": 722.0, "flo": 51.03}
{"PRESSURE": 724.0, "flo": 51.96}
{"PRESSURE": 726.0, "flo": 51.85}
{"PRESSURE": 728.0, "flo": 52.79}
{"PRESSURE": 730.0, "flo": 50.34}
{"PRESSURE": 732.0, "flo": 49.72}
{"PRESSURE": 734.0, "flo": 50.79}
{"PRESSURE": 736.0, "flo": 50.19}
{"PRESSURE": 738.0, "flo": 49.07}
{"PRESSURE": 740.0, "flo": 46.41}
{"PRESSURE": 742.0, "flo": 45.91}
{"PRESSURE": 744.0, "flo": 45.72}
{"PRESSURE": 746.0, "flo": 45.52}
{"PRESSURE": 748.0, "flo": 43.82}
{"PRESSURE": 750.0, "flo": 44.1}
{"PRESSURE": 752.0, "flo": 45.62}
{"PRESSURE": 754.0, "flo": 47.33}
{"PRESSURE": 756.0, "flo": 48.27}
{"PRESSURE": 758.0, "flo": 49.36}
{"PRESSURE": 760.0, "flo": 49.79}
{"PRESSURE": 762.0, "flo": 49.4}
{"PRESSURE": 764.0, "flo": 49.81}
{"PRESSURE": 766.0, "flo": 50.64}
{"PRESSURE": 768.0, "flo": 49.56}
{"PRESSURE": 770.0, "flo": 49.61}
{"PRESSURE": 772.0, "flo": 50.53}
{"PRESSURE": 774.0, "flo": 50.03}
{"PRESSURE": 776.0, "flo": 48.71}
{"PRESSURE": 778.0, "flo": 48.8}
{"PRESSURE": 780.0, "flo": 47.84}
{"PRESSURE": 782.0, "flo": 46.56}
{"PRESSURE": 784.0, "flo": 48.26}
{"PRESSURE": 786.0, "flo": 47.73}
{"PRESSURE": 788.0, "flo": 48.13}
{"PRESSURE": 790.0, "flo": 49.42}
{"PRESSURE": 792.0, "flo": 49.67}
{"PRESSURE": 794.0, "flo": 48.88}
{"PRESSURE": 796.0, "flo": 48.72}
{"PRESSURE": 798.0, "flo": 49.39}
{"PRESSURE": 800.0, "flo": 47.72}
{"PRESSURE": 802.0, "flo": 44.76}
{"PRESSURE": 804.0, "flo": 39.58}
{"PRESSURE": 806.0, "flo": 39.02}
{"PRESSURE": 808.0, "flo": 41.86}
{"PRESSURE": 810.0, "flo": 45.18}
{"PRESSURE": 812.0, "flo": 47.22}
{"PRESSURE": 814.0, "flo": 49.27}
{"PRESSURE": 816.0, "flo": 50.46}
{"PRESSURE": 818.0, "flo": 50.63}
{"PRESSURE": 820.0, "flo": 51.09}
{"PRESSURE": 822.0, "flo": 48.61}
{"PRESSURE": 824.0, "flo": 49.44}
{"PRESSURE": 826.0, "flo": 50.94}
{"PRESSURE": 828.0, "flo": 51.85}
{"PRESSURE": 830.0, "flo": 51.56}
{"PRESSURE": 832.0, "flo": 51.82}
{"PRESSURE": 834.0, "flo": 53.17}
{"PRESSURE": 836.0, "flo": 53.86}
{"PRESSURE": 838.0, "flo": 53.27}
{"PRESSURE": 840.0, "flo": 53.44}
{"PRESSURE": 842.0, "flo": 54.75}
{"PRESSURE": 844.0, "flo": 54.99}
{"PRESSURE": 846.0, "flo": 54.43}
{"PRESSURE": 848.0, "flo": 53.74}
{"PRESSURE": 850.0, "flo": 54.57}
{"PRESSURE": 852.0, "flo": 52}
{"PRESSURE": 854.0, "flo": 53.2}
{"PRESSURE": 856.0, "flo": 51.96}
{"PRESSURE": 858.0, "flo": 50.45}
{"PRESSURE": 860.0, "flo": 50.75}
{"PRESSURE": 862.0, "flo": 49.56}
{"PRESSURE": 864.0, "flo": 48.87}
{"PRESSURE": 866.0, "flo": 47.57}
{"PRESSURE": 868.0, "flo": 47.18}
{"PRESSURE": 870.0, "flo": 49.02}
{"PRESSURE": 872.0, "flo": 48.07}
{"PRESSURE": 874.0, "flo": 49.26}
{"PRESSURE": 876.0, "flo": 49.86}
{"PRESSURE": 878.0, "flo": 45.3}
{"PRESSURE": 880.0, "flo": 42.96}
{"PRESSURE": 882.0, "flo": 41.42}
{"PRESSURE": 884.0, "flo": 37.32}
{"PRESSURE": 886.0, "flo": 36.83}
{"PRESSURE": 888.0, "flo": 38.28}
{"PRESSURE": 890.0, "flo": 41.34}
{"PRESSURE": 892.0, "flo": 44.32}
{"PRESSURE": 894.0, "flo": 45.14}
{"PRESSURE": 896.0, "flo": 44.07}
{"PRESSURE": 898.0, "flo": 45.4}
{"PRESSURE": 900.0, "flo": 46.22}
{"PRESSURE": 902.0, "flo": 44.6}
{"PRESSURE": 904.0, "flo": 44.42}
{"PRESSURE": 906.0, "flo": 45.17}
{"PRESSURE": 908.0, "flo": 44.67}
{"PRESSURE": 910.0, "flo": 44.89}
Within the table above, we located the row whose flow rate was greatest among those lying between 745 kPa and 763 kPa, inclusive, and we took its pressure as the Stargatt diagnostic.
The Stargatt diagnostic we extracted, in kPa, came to 760.0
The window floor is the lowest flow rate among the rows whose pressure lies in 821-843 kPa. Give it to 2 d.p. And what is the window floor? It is 48.61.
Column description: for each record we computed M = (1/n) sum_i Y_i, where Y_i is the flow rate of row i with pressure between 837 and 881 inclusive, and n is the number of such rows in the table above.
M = 50.7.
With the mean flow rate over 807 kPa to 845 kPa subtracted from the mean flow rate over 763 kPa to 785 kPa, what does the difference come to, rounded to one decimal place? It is -1.6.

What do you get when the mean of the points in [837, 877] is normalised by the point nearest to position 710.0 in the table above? 0.97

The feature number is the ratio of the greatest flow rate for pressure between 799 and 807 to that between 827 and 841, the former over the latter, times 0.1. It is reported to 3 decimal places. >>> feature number 0.089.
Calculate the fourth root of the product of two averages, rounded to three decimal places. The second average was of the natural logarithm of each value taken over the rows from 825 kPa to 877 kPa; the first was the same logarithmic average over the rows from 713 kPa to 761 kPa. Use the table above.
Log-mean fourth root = 1.979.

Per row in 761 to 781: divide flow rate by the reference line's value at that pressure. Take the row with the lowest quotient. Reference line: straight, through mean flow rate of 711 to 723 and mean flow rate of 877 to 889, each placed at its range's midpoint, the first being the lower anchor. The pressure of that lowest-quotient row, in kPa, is 780.0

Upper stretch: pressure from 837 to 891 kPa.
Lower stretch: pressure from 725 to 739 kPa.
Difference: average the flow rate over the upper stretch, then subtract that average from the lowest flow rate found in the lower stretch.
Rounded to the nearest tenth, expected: 0.5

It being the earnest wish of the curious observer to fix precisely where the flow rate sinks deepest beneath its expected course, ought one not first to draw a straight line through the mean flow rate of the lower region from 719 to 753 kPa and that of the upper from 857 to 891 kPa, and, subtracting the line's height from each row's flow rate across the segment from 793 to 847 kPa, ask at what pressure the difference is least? 806.0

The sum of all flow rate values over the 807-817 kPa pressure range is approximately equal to 234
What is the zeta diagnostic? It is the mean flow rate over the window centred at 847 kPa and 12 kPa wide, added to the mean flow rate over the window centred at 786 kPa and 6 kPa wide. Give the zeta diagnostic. 102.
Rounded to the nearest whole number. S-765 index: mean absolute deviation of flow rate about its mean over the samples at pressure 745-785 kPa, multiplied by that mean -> 79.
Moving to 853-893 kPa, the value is 192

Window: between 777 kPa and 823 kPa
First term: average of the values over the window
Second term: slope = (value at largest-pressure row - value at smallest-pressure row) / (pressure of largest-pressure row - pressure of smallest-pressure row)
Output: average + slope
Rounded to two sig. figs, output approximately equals 47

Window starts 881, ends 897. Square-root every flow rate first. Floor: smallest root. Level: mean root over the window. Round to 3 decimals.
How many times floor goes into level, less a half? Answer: 0.556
